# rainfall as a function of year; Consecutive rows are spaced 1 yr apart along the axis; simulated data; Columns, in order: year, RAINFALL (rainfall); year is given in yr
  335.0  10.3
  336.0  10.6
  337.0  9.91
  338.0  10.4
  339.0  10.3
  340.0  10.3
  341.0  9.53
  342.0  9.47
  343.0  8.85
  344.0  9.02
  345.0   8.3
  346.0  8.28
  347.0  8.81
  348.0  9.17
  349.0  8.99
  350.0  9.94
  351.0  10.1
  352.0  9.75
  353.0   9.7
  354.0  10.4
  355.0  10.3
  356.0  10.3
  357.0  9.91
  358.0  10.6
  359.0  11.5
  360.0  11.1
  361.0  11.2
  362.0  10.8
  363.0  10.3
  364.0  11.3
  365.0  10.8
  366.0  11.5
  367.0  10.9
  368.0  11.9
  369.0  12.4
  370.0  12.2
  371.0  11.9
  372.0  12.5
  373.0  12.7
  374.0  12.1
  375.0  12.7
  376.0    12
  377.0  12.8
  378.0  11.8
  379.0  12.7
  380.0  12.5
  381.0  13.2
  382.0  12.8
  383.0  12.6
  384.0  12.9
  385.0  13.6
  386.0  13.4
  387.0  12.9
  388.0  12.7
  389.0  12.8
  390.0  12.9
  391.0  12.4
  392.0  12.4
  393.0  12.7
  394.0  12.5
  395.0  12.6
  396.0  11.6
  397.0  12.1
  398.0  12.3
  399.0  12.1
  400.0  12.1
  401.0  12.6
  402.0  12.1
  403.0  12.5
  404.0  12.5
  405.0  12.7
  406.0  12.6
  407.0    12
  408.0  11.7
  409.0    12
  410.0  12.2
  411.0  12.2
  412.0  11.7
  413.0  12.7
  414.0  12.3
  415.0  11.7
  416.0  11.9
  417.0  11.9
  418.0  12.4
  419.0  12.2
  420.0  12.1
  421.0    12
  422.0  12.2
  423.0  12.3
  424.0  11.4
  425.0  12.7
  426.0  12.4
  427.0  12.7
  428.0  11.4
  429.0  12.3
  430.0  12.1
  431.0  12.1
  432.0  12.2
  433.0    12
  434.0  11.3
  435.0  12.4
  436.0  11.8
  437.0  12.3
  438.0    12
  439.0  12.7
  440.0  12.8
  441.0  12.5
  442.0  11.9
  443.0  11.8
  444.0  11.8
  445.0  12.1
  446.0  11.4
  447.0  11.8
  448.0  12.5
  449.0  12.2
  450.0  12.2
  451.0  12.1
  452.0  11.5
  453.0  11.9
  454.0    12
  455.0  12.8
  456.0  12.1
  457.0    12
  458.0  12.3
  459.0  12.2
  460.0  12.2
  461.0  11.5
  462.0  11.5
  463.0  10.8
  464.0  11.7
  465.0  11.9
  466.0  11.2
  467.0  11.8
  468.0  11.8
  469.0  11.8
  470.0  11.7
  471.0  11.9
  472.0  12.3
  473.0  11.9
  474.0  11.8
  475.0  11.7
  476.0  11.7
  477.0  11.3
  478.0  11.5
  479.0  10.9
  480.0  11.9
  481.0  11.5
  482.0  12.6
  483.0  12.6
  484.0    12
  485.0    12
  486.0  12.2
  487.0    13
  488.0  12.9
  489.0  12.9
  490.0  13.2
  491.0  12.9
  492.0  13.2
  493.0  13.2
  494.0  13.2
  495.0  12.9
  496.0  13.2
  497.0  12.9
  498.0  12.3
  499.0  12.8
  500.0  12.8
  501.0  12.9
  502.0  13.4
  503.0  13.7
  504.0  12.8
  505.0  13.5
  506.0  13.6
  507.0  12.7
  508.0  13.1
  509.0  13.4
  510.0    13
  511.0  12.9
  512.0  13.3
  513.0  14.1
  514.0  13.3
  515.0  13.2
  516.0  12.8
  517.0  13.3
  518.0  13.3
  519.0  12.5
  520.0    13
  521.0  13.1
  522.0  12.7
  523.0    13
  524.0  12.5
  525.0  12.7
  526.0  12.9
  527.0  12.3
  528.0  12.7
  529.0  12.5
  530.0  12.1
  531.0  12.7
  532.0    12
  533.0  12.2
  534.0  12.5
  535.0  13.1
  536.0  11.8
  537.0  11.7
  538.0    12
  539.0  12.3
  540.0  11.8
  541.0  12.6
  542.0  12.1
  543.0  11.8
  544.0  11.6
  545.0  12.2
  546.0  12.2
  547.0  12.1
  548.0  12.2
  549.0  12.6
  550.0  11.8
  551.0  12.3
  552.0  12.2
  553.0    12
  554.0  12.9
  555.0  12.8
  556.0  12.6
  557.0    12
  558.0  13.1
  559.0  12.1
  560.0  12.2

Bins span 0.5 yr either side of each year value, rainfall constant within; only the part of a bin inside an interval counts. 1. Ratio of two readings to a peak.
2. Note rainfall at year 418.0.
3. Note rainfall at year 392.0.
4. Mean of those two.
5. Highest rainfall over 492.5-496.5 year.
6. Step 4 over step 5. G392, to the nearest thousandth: 0.939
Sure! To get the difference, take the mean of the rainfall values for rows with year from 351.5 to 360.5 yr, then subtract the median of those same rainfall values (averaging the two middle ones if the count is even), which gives 0.10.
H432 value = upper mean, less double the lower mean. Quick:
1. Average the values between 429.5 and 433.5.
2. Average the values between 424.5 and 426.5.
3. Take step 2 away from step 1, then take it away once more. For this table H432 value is -13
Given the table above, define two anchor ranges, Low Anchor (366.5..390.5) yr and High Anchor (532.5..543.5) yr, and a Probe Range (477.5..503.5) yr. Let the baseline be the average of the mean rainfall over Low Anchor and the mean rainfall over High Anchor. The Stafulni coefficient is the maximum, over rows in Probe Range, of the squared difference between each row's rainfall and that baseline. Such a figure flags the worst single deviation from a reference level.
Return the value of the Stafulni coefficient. 2.1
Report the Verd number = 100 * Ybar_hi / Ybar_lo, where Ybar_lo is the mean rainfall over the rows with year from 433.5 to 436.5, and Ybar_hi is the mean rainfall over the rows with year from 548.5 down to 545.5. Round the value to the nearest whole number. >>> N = 103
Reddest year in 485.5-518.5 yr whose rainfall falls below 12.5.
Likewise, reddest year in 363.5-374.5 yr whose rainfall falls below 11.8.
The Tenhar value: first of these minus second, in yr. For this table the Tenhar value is 131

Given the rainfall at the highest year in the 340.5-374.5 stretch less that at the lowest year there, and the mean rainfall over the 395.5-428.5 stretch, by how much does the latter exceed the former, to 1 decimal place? 9.6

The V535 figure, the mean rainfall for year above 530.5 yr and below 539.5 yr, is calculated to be 12.3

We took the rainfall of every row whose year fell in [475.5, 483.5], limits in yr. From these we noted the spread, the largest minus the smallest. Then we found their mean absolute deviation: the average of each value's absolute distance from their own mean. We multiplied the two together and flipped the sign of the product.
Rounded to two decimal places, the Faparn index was -0.79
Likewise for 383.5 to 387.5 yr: -0.21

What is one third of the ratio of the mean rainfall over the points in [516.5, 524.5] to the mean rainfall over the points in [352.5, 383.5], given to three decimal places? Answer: 0.372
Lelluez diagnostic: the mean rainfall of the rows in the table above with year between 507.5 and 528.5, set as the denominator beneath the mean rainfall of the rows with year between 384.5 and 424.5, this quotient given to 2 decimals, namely 0.95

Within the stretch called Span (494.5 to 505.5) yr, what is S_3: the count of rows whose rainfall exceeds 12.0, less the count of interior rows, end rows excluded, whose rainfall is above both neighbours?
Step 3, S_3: 9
